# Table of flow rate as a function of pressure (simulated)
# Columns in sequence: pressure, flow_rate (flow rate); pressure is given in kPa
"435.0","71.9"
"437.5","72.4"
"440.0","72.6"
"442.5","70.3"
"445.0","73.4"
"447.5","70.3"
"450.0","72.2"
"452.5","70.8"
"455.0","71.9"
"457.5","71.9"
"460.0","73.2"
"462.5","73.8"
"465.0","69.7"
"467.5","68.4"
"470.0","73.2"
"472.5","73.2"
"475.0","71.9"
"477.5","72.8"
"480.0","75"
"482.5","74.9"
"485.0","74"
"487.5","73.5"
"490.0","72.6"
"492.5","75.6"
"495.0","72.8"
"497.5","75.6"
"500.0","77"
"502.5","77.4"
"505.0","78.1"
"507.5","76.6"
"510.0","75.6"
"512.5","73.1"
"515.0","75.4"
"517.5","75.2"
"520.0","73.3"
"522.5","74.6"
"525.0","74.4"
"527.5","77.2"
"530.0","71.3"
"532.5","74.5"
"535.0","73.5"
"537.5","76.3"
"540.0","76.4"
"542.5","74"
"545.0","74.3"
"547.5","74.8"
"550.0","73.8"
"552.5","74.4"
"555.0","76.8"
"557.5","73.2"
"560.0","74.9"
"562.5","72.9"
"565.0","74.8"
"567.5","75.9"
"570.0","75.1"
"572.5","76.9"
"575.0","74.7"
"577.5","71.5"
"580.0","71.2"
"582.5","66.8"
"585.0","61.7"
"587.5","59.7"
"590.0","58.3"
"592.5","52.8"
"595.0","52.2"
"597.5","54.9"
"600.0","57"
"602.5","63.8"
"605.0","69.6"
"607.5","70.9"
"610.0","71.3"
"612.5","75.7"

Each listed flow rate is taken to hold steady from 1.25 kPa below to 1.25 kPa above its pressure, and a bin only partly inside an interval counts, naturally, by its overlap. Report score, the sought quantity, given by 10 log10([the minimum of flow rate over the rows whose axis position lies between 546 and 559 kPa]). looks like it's 18.6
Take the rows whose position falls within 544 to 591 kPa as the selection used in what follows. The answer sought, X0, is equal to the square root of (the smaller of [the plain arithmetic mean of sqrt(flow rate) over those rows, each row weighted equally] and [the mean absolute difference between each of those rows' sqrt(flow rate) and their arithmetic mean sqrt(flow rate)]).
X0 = 0.51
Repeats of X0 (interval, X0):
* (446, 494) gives 0.29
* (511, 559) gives 0.25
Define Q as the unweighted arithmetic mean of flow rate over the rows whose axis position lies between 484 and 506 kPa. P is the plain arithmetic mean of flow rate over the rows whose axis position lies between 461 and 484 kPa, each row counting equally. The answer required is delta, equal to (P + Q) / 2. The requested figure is 73.9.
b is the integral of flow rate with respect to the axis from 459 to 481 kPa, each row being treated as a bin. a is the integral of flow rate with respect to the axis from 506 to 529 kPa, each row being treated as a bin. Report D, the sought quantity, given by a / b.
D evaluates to 1.08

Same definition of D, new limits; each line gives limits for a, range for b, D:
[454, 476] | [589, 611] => 1.18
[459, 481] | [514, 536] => 0.97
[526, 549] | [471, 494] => 1.01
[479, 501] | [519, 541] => 1.00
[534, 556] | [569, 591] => 1.09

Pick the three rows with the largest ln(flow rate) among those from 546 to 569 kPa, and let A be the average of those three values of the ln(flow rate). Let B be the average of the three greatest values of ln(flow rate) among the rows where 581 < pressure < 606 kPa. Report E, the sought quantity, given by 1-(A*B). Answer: -17.2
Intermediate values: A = 4.33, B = 4.20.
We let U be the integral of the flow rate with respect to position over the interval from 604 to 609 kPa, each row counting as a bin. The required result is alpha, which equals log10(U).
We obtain 2.55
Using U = 352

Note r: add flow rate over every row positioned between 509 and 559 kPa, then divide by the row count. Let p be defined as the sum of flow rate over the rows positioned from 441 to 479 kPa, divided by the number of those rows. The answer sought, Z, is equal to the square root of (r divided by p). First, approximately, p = 72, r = 74.6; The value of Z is 1.019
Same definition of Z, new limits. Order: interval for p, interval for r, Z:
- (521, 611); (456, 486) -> 1.018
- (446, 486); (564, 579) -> 1.017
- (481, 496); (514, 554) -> 1.005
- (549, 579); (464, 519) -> 0.997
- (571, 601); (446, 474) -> 1.066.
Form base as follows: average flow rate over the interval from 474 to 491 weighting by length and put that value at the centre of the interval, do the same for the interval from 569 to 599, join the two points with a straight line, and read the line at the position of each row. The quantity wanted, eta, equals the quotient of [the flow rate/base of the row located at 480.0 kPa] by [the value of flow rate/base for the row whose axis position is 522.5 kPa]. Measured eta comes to 0.95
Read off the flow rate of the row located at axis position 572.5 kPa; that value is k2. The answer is 76.9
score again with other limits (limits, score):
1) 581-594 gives 17.2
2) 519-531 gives 18.5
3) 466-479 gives 18.4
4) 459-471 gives 18.4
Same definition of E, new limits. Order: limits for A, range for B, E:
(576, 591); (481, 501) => -17.4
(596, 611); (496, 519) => -17.5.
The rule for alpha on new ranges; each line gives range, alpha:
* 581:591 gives 2.79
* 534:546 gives 2.95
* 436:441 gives 2.56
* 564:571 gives 2.72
